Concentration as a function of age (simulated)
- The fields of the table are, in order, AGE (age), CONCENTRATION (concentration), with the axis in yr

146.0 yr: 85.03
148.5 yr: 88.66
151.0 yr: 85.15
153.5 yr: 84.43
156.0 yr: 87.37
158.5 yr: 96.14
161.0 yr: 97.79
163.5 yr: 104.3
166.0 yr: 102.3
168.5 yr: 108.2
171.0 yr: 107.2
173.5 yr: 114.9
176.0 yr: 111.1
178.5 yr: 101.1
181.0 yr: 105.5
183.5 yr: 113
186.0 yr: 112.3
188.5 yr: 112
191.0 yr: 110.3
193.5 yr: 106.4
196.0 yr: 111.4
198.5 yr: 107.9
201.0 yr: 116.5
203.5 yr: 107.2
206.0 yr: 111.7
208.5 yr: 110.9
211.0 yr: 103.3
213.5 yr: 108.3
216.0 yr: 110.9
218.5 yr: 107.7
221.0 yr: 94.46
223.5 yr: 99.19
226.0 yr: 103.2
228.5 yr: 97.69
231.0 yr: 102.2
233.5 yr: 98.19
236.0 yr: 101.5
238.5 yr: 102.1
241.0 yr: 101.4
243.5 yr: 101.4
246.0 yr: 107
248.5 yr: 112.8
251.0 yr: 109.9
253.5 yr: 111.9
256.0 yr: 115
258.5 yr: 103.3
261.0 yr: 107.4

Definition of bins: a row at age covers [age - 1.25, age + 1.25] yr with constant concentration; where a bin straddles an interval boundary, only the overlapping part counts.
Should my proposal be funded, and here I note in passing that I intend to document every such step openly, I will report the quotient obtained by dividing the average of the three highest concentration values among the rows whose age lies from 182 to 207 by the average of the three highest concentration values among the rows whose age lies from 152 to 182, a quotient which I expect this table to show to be 1.02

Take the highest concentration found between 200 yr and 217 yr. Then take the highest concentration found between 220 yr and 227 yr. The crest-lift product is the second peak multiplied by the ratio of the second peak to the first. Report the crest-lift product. 91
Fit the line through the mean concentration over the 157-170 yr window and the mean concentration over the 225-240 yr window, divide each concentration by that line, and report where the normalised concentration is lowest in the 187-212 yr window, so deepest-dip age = 211.0 yr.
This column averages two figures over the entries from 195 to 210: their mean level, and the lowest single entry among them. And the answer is 109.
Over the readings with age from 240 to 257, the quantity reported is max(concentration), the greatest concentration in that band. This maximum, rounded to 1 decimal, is 115.0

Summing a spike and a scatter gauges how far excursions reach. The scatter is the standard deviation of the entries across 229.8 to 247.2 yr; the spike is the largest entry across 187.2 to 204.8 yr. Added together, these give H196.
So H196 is 119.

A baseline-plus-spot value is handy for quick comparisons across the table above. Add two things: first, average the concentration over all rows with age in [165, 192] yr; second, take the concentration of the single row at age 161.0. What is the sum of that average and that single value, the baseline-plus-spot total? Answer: 207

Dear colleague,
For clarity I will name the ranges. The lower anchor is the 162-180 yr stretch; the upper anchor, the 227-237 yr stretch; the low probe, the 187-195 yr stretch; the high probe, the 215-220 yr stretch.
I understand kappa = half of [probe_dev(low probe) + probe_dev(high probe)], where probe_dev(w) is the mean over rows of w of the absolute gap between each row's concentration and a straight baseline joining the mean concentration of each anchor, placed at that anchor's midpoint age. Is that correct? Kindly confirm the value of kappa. 6.3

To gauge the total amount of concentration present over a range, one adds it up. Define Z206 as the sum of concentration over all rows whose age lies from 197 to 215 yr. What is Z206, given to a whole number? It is 766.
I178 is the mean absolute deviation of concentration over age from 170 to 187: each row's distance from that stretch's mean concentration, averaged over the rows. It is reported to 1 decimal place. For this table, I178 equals 4.0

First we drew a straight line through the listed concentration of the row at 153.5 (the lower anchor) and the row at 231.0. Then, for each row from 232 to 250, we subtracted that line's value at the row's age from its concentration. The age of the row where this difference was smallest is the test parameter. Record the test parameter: 233.5 yr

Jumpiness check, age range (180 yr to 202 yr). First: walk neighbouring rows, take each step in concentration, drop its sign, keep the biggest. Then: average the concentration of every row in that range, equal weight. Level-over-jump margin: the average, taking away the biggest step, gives 102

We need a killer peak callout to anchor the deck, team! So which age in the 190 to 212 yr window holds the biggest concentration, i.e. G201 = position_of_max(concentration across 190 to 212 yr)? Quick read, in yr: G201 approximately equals 201.0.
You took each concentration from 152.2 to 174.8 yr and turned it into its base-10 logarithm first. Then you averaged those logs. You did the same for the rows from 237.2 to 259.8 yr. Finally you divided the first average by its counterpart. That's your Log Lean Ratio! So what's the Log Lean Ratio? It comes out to 0.985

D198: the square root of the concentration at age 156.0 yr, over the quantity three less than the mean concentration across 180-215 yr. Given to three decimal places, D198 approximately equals 0.088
